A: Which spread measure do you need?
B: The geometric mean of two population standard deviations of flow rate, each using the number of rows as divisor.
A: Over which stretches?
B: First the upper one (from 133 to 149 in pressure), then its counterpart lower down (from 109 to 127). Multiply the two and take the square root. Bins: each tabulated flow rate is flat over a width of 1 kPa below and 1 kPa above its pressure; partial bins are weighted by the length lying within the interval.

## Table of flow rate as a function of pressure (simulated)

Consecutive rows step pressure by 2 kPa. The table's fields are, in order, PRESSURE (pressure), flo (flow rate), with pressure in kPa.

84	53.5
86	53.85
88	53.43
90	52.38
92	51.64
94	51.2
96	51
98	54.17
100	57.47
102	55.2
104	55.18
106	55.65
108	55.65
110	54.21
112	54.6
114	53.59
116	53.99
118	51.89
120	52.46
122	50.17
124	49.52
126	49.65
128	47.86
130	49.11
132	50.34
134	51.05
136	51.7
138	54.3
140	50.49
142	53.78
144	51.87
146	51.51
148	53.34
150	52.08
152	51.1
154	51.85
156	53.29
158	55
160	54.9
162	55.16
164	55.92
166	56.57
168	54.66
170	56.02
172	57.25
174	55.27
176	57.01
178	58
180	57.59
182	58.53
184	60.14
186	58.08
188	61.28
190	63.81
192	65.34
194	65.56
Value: 1.6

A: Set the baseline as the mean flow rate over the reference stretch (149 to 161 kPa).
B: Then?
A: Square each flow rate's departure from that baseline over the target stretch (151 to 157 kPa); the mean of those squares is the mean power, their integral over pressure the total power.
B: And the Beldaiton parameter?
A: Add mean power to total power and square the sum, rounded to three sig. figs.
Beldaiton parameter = 149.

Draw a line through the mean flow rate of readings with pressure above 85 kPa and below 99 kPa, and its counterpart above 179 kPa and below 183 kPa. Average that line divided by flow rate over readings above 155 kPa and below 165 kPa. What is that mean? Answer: 1.035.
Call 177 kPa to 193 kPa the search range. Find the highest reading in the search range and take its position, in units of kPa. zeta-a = 192 kPa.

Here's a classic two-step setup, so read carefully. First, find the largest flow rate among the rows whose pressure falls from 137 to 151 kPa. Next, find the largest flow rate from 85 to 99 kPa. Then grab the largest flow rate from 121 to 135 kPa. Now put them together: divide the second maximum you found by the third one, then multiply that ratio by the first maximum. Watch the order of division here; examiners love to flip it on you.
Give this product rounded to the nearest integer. 58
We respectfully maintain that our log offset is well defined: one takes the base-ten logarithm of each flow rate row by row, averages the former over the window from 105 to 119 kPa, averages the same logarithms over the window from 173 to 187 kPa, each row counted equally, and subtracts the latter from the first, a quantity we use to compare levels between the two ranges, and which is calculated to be -0.028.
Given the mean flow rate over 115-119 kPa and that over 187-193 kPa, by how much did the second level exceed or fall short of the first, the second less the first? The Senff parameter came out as 10.5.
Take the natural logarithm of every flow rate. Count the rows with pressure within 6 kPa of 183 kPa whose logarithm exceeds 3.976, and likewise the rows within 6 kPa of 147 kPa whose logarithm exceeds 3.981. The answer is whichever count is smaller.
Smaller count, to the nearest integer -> 1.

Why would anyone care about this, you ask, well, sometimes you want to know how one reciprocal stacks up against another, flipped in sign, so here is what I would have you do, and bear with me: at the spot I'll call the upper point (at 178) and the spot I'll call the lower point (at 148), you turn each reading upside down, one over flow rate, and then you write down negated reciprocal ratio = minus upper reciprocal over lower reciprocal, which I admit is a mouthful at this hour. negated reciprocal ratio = -0.92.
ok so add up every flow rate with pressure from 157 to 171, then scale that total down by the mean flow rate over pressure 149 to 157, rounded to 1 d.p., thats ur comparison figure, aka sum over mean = 7.5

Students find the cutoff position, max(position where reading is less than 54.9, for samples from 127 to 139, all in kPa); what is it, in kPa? 138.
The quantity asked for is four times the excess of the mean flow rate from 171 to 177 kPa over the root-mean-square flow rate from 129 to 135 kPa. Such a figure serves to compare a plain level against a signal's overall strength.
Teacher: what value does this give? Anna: 25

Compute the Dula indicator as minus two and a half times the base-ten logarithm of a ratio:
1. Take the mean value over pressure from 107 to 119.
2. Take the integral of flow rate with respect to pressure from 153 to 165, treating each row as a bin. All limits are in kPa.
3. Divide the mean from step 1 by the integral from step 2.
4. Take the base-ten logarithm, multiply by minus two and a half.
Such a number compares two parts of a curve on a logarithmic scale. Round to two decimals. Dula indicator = 2.71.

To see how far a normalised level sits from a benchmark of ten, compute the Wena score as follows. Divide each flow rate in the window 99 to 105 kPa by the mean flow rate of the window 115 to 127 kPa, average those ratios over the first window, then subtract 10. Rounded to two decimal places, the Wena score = -8.91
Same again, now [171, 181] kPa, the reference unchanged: -8.89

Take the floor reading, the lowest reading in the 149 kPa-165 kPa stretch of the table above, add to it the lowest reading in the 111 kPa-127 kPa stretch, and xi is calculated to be 101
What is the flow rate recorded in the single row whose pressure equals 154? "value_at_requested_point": 51.85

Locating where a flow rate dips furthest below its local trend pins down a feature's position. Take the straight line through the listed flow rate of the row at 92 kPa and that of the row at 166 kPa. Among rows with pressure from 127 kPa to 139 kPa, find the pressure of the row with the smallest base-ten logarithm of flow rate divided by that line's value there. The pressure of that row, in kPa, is 128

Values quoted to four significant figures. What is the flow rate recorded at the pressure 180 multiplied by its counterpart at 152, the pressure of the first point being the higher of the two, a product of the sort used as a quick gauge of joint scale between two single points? 2943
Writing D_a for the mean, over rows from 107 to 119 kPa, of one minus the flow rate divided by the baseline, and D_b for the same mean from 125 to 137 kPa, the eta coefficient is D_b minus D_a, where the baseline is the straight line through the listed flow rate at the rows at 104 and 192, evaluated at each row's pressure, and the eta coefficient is 0.10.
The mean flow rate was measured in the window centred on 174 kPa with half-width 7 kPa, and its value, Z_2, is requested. 56.5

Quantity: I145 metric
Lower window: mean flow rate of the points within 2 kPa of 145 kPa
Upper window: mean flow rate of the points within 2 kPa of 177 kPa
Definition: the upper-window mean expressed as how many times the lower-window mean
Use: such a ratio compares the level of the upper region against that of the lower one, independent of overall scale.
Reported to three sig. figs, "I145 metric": 1.11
